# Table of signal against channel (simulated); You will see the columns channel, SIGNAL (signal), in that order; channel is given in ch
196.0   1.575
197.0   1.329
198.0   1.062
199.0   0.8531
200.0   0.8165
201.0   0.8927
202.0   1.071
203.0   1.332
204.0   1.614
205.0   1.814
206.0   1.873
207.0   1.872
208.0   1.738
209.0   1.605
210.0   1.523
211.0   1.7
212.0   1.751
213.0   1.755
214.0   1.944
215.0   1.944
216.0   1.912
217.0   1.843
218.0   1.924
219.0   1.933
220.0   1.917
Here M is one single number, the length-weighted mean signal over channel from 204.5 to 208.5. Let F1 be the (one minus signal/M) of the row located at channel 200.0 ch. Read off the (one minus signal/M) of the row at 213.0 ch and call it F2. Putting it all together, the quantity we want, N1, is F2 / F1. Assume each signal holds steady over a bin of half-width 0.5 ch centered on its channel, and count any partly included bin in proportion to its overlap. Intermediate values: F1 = 0.55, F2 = 0.04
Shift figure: 0.1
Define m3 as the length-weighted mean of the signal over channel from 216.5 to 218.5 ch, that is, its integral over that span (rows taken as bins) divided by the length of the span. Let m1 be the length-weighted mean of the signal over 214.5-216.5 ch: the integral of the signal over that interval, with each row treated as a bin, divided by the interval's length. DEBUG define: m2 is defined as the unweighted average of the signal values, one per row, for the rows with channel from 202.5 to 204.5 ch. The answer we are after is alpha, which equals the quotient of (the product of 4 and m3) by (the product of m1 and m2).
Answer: 2.65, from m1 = 1.9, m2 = 1.5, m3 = 1.9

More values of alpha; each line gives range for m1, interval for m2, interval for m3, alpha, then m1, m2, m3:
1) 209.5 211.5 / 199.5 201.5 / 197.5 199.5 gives 2.78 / 1.6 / 0.9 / 1.0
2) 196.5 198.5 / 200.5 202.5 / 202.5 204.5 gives 5.02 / 1.2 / 1.0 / 1.5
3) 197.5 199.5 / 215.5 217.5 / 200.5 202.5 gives 2.18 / 1.0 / 1.9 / 1.0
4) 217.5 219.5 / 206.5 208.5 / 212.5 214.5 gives 2.13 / 1.9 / 1.8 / 1.8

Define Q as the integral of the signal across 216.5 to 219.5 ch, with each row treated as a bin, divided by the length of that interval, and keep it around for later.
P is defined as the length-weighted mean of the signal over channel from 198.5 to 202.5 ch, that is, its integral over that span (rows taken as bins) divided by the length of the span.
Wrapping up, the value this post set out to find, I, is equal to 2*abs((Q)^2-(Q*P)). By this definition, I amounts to 3.77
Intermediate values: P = 0.9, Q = 1.90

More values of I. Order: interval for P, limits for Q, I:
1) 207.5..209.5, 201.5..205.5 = 0.62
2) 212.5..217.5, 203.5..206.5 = 0.40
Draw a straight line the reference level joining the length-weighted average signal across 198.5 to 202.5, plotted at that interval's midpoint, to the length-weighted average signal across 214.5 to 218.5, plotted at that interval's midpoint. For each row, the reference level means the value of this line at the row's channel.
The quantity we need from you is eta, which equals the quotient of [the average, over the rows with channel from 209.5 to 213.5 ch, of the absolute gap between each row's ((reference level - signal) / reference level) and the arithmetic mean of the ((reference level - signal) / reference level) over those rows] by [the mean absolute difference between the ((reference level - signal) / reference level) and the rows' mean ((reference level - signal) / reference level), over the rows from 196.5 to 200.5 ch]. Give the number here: 0.1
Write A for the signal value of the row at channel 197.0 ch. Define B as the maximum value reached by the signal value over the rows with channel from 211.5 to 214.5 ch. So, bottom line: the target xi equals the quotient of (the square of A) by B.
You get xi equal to 0.91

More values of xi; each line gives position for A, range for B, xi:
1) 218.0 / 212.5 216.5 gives 1.90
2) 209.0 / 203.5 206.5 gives 1.38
